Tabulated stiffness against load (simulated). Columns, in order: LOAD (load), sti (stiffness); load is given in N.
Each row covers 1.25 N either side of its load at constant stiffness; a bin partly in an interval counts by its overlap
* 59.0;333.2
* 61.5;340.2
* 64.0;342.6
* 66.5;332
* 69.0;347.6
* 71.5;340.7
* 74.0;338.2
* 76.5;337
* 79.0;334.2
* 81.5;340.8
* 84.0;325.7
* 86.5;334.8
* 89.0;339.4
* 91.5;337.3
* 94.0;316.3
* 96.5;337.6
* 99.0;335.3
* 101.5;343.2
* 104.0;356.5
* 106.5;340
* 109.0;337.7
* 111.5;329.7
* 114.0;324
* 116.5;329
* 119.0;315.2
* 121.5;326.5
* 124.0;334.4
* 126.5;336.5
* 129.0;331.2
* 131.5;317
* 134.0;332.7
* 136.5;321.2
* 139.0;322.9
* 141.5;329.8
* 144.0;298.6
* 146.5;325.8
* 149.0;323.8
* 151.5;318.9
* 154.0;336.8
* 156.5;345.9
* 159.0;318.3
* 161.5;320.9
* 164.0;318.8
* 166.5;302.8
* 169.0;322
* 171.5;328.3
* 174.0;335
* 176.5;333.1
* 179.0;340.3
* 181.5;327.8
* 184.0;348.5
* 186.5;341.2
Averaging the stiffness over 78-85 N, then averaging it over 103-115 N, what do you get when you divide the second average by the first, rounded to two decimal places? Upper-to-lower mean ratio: 1.01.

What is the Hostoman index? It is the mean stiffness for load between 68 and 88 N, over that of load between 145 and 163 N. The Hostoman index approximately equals 1.03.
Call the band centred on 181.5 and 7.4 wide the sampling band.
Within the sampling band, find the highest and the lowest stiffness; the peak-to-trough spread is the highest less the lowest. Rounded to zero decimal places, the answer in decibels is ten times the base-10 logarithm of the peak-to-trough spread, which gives 13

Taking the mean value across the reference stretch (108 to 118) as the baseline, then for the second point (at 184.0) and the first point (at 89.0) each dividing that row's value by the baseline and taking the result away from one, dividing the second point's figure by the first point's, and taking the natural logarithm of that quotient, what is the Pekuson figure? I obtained 0.7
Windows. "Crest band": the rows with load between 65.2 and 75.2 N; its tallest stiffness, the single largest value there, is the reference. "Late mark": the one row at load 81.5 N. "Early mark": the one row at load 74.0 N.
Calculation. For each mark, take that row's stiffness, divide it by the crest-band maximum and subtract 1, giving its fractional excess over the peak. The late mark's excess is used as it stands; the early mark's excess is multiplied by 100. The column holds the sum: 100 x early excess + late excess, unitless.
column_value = -2.72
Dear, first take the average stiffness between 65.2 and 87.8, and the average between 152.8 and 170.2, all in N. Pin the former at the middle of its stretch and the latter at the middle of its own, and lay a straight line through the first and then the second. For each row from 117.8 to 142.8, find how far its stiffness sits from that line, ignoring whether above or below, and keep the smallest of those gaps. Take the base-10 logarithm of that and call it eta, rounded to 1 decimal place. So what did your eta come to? 0.4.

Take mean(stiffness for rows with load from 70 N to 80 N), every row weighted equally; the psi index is 338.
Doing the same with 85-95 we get 332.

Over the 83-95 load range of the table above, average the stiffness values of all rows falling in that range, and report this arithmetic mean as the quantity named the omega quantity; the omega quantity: 331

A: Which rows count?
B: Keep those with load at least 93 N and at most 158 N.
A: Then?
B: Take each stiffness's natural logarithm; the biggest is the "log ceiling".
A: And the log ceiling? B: 5.88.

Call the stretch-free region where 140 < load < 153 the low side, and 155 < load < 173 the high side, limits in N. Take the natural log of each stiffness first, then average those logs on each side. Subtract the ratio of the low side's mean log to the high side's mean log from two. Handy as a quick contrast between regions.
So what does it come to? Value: 1.00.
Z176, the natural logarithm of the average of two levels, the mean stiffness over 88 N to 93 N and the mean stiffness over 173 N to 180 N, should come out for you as 5.82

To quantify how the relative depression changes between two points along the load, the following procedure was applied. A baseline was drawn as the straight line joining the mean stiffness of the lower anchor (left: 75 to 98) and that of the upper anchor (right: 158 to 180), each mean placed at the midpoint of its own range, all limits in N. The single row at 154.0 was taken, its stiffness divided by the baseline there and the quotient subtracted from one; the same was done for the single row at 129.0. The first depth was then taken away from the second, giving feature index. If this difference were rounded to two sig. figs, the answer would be 0.026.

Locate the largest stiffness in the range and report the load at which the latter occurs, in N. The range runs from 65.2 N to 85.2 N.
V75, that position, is 69.0 N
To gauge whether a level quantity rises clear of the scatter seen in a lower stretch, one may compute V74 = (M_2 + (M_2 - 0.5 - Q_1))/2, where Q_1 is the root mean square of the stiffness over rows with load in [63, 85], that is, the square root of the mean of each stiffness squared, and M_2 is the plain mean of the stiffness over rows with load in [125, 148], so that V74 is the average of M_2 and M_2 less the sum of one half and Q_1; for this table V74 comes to 155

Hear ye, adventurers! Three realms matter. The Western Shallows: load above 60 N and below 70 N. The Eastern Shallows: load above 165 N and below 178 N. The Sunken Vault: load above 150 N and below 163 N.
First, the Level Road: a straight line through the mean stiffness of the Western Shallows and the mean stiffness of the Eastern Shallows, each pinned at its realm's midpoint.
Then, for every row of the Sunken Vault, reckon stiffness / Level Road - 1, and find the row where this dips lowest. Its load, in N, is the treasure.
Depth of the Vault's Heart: 151.5 N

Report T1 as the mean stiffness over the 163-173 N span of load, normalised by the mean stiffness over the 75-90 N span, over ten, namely 0.095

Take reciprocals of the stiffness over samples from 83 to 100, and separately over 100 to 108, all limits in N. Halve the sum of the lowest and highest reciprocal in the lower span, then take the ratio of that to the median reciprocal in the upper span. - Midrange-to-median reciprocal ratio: 1.05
